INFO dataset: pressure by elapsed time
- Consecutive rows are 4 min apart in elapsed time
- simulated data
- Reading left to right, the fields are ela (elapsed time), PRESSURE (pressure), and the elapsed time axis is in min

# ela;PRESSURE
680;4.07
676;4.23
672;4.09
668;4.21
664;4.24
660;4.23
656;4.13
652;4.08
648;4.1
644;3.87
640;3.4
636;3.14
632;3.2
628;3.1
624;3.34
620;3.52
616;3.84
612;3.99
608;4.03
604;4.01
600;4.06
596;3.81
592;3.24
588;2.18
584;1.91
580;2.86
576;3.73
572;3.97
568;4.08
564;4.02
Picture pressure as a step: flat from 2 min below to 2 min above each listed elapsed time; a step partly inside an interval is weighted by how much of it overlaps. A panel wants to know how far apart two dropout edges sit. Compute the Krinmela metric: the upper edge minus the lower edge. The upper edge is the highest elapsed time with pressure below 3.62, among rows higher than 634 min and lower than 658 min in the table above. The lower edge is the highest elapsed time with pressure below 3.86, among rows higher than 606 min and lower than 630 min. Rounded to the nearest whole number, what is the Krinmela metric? 12 min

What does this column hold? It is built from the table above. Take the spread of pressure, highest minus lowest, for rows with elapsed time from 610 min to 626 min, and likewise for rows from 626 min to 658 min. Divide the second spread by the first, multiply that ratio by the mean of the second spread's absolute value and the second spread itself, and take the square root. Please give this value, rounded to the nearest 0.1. 1.3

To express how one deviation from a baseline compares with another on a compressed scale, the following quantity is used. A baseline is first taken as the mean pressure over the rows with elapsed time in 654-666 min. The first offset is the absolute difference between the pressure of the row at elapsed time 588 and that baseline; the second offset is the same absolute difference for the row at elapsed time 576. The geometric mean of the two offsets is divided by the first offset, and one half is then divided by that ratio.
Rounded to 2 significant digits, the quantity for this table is 1.0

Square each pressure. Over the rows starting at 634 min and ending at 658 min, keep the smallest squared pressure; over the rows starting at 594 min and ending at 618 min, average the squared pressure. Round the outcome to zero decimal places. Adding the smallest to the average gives 26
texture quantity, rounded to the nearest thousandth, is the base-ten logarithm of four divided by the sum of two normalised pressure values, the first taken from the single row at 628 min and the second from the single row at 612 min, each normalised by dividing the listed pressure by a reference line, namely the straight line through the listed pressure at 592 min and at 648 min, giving 0.314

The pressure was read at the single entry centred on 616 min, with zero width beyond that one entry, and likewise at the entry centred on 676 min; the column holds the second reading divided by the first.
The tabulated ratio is 1.10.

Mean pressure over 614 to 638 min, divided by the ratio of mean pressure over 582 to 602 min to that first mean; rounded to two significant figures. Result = 3.7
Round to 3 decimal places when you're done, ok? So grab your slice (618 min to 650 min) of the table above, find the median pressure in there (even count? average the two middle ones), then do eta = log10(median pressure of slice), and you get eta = 0.528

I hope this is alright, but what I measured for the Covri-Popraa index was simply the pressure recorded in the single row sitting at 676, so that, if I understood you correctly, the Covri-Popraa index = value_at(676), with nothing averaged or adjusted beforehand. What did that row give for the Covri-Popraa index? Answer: 4.23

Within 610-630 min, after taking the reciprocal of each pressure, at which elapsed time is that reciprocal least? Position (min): 612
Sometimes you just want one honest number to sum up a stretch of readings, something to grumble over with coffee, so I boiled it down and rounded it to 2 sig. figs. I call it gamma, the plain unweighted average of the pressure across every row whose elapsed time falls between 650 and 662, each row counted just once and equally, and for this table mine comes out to 4.1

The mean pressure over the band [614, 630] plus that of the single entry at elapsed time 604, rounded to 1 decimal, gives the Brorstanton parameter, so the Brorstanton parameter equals 7.5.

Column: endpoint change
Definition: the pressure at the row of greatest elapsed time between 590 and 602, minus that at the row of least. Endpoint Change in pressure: 0.82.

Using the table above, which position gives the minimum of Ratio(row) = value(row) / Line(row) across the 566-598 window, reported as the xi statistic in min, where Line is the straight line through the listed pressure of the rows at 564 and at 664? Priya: 584 min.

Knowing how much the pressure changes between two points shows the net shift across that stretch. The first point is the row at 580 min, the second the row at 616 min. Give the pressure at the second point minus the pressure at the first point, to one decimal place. 1.0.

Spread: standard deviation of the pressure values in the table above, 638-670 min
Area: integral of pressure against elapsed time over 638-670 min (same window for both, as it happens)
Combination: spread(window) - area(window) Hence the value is -129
